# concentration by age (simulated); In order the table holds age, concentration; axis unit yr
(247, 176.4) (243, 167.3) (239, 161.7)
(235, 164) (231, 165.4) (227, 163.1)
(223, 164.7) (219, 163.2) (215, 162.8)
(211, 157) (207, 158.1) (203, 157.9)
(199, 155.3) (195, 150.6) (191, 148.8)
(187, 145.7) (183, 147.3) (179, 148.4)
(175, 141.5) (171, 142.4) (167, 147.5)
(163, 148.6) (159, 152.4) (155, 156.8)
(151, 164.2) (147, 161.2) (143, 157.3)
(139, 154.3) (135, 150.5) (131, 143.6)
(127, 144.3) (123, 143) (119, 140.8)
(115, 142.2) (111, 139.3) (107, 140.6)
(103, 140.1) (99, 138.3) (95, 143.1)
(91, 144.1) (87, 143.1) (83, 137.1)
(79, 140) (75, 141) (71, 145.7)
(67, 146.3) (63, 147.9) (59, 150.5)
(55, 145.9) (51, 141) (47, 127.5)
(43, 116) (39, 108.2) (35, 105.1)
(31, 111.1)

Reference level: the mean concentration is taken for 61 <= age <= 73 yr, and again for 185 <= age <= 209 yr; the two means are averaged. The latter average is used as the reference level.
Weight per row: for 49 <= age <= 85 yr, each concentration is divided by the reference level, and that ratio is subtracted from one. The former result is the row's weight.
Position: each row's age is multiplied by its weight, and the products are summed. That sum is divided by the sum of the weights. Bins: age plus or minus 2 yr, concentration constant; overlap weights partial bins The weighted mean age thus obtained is 71.2 yr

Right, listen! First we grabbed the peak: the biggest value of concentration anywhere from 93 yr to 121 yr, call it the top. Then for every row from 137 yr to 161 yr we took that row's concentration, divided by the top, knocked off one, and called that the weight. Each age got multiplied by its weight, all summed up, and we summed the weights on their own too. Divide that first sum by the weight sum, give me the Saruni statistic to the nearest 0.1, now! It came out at 148.8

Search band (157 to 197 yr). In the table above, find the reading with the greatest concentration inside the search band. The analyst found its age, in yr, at 159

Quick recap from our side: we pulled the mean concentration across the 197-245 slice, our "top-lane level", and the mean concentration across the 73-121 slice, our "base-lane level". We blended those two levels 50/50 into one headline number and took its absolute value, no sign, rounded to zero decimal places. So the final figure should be 151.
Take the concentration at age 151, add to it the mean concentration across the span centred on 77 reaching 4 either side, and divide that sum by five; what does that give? 61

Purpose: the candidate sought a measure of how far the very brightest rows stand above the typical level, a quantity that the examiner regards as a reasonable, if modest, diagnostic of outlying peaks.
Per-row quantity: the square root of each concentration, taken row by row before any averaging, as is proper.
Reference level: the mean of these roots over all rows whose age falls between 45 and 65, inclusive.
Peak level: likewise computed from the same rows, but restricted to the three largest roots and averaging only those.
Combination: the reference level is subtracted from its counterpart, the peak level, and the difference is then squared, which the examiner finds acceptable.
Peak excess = 0.055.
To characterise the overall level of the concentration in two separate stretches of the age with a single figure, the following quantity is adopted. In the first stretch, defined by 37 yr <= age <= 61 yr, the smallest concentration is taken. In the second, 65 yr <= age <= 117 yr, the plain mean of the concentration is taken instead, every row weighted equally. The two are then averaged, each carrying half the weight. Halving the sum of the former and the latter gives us 125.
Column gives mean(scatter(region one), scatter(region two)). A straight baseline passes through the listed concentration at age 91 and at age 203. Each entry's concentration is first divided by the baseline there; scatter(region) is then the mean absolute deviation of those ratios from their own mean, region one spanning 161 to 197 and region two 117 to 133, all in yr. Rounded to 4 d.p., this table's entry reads 0.0098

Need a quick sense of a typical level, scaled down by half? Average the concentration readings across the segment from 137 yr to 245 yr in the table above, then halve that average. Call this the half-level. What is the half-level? 77.9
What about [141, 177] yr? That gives 76.2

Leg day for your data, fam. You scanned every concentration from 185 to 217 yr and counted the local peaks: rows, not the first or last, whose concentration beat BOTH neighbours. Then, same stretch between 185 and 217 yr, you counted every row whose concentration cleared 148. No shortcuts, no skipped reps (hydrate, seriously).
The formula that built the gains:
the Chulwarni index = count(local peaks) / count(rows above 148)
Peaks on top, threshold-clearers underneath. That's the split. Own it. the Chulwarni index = 0.14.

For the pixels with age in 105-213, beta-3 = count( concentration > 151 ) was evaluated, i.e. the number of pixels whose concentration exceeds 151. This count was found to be 10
